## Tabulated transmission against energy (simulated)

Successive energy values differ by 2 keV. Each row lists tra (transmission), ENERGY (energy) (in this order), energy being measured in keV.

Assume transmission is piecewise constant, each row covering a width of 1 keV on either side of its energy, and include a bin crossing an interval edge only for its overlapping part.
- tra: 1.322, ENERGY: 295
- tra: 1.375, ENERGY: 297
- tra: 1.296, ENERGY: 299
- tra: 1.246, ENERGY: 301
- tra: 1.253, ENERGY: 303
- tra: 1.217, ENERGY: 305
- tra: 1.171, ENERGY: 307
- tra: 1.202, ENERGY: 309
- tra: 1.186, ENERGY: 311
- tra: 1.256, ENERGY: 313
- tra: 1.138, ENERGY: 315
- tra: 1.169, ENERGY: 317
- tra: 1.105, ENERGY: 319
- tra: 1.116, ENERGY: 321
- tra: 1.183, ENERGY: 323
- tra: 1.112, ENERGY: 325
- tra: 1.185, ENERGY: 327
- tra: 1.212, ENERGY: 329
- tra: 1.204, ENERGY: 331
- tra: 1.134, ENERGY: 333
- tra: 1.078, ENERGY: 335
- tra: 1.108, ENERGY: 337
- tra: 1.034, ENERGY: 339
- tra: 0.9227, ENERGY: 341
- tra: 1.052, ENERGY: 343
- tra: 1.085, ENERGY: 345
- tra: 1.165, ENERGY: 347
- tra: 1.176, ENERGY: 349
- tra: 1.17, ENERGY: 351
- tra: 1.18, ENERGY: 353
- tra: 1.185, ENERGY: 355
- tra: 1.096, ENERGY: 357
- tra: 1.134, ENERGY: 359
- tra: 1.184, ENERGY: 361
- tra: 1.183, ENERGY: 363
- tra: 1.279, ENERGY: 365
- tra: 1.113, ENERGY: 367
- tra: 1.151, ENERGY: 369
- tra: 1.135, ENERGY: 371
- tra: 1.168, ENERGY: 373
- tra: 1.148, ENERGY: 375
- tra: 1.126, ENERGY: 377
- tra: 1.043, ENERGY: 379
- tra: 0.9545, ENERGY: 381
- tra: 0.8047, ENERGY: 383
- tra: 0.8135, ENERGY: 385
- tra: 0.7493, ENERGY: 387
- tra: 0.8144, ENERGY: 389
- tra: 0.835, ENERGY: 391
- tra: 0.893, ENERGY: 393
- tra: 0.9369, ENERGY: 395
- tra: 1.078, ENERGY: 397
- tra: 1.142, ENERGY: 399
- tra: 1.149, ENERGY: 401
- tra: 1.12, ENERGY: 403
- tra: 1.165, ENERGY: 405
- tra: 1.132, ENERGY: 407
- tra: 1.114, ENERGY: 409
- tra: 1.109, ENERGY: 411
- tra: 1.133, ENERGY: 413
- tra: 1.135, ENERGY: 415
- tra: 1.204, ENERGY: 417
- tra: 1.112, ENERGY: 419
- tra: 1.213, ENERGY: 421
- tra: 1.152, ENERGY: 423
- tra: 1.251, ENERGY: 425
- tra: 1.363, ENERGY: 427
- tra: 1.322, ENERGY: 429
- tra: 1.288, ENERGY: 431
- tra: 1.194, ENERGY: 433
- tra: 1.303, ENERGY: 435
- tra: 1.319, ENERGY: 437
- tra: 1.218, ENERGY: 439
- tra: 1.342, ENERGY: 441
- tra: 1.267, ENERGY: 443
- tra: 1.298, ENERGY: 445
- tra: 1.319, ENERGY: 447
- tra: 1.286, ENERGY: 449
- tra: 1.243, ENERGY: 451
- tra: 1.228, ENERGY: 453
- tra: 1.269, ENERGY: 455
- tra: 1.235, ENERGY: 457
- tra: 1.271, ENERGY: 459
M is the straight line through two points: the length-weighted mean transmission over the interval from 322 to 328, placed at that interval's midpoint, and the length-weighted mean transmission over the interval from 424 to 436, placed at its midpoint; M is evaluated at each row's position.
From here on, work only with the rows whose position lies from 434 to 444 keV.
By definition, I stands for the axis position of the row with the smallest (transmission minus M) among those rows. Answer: 439 keV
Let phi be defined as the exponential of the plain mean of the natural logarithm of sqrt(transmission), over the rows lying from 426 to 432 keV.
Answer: 1.15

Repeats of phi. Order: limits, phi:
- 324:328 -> 1.07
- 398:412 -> 1.06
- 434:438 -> 1.14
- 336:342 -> 1.01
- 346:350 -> 1.08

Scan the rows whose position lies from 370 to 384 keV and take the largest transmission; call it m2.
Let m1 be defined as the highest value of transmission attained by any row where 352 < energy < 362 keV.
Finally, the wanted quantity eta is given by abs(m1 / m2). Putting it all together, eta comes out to 1.01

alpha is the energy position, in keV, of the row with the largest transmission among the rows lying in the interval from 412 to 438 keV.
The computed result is 427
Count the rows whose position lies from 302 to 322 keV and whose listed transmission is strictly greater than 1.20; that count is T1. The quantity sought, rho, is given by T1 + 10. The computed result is 14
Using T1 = 4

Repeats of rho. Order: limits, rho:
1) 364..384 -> 11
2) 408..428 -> 14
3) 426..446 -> 19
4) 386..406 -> 10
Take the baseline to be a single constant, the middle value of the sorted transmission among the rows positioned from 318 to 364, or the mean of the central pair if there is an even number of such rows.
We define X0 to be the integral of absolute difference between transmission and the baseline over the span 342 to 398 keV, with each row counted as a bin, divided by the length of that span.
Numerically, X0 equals 0.112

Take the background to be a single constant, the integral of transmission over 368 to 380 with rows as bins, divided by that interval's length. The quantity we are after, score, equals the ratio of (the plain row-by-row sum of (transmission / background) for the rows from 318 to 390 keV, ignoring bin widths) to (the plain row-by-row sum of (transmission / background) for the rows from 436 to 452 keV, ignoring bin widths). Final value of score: 3.8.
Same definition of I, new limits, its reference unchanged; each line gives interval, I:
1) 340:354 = 341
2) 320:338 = 335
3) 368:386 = 383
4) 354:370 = 357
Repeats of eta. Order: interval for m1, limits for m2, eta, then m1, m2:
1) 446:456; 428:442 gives 0.98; 1.319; 1.342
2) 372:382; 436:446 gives 0.87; 1.168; 1.342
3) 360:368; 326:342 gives 1.06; 1.279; 1.212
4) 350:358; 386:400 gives 1.04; 1.185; 1.142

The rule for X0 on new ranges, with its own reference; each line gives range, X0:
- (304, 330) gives 0.050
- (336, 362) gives 0.059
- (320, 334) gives 0.041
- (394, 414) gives 0.037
